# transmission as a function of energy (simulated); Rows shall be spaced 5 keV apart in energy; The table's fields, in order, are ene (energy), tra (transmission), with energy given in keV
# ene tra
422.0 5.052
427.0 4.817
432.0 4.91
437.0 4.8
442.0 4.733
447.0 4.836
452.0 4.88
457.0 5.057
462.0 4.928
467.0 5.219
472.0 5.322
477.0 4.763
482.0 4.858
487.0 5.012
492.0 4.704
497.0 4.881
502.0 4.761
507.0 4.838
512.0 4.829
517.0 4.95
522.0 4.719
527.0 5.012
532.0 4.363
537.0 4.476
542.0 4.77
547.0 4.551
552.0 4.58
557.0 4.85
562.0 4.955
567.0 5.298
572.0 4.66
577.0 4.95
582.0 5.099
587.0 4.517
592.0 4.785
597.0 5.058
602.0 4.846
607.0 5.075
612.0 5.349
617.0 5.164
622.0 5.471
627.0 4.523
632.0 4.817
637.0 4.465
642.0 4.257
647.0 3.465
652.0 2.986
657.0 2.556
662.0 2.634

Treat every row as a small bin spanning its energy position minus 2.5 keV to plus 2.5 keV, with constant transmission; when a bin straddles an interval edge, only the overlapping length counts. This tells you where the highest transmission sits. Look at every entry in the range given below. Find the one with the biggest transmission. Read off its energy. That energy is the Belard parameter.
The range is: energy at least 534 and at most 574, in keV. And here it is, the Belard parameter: 567.0 keV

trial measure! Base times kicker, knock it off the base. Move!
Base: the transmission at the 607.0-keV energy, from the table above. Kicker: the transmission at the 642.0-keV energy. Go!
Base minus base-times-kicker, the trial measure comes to -17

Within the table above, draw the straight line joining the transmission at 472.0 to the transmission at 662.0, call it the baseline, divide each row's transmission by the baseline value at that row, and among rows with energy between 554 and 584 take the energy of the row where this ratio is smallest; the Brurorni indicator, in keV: 557.0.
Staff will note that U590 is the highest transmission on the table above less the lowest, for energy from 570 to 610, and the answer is 0.58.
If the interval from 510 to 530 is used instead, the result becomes 0.29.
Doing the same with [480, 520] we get 0.31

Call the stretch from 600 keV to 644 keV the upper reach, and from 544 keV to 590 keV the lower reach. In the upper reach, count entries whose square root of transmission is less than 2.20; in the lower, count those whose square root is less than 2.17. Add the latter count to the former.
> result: 8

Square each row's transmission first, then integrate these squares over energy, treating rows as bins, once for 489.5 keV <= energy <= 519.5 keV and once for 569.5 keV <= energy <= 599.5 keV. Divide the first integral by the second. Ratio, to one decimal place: 1.0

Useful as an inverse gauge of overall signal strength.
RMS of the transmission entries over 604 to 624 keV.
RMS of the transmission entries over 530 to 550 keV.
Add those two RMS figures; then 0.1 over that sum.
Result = 0.0102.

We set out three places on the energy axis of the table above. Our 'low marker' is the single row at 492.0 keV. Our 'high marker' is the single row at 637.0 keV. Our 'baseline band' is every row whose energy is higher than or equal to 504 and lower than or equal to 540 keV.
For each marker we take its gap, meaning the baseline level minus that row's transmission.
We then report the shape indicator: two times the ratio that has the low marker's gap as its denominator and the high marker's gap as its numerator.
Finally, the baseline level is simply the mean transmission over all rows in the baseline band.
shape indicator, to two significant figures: 15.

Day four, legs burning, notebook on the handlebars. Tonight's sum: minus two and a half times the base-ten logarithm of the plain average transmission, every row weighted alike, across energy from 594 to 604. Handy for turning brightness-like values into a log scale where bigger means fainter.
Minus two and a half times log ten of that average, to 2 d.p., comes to -1.74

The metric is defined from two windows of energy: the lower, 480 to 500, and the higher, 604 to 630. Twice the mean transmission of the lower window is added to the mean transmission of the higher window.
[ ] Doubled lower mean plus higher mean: 14.8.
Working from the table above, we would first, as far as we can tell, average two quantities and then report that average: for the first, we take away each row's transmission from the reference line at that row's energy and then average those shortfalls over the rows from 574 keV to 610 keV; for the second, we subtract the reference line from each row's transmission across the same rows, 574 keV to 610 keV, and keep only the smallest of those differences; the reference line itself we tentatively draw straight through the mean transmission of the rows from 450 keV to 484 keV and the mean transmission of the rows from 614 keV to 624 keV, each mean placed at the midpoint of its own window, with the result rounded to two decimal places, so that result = -0.19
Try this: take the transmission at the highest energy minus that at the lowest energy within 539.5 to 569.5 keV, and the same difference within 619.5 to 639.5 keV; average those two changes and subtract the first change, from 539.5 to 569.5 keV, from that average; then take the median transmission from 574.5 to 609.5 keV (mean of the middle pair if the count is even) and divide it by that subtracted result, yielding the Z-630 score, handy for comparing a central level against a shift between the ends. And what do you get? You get -6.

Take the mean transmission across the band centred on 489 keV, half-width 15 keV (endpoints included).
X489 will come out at 4.8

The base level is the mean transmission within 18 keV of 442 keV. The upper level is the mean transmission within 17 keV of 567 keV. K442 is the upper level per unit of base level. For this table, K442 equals 1.01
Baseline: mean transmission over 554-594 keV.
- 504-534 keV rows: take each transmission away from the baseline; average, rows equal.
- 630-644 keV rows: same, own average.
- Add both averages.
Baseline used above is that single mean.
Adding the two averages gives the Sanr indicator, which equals 0.5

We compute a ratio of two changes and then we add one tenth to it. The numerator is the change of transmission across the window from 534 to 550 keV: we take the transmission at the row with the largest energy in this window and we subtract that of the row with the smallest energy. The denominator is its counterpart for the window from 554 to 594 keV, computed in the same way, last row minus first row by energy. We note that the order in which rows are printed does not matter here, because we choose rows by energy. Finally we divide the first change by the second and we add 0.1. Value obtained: -1.1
